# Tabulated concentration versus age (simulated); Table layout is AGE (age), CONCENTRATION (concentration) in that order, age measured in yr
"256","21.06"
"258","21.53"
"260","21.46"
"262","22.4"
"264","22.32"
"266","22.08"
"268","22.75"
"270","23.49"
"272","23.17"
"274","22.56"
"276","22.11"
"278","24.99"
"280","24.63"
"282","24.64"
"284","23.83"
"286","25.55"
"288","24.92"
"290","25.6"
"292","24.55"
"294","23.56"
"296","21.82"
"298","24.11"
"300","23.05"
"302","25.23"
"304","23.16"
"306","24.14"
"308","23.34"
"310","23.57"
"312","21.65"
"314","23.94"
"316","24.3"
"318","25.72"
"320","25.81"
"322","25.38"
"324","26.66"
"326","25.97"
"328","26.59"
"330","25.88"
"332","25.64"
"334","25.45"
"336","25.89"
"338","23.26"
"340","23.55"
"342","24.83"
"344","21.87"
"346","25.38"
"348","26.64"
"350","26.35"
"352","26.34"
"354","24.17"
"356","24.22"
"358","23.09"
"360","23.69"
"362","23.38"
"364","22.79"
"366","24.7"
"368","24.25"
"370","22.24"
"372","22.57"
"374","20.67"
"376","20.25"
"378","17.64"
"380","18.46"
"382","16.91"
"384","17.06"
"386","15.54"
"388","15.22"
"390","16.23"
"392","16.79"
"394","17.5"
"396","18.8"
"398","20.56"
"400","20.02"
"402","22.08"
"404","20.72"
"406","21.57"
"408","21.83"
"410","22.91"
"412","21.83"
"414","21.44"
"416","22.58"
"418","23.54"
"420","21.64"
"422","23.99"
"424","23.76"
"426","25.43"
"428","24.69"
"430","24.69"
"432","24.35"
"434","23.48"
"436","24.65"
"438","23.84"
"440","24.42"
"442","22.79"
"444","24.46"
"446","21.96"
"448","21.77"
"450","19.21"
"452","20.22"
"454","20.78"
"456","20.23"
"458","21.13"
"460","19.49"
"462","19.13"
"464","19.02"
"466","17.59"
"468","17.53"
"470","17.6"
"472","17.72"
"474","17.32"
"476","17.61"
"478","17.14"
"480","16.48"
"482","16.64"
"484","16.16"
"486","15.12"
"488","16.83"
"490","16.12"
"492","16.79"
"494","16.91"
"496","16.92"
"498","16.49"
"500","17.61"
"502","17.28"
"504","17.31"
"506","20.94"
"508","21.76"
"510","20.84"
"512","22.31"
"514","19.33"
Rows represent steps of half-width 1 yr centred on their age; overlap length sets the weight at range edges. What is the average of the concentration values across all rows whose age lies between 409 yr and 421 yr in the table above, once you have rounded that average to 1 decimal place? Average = 22.3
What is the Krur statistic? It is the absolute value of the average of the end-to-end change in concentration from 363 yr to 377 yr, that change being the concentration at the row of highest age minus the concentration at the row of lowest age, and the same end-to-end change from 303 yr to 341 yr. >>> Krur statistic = 1.1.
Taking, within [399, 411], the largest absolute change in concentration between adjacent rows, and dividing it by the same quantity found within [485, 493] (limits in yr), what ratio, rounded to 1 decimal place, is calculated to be 1.2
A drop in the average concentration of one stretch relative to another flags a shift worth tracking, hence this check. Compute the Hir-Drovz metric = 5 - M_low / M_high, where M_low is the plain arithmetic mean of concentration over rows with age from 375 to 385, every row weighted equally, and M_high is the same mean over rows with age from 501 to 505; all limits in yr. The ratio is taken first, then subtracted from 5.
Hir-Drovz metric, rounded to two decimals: 3.96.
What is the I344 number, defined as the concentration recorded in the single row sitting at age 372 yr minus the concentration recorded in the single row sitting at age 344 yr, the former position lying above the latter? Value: 1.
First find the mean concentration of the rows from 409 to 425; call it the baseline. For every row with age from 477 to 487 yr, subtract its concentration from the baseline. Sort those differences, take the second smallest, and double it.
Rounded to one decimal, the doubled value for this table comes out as 12.1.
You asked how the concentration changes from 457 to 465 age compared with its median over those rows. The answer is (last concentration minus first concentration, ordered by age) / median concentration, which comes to -0.11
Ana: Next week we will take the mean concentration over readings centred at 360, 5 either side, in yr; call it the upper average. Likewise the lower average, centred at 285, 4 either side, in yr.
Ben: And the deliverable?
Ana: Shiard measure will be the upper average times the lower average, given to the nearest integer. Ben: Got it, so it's 580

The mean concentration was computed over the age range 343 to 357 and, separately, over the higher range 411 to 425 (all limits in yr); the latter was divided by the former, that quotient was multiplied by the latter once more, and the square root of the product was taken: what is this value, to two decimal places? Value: 4.54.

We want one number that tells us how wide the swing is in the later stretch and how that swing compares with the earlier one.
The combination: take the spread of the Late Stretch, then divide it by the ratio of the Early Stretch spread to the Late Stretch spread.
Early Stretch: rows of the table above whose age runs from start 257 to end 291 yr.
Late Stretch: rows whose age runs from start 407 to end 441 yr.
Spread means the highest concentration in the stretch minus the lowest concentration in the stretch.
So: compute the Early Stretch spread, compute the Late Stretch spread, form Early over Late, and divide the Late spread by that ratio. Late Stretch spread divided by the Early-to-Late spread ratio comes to 4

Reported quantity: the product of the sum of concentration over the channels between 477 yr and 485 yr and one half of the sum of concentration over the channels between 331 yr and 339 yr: 3329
